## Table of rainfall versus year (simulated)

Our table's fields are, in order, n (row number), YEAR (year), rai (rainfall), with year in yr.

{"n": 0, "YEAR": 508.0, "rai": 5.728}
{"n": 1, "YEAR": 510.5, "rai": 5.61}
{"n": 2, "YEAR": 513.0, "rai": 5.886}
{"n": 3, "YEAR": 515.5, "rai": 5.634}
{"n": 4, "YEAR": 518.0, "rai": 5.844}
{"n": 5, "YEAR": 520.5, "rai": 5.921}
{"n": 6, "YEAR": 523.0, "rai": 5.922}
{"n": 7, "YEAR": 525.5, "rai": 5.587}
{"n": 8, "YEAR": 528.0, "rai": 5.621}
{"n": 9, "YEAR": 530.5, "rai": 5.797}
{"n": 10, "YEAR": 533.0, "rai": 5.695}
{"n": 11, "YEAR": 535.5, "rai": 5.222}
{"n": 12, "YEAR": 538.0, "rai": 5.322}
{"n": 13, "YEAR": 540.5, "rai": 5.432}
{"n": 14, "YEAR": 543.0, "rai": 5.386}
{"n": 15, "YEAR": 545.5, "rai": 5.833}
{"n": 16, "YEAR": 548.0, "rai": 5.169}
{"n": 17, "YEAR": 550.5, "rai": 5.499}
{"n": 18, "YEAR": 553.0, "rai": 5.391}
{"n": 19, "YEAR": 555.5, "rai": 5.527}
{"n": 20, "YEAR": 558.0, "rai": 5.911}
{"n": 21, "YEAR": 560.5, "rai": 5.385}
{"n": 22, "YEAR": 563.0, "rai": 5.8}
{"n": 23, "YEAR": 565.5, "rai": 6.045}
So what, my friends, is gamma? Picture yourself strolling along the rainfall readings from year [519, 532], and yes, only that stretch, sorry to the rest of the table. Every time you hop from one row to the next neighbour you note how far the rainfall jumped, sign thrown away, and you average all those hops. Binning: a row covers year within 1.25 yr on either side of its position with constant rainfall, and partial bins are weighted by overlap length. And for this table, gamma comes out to 0.14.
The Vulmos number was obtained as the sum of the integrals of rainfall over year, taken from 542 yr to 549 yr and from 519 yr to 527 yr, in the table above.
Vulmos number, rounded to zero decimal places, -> 85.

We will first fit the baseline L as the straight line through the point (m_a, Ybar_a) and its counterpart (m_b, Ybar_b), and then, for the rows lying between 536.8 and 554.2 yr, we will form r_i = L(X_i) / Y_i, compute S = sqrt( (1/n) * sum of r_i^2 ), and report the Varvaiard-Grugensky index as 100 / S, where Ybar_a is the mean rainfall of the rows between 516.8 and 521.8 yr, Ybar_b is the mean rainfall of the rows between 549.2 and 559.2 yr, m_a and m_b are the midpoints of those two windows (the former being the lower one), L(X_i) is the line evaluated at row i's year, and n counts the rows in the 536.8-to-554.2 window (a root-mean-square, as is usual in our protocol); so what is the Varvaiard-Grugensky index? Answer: 95.9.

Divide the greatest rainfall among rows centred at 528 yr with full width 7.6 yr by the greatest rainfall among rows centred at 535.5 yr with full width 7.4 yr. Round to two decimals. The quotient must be 1.02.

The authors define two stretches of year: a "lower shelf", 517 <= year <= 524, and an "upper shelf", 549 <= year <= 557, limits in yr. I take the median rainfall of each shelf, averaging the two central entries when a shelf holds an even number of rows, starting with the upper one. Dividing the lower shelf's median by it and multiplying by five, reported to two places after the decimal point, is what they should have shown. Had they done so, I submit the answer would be 5.38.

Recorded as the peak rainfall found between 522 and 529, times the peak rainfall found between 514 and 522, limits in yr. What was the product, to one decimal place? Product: 35.1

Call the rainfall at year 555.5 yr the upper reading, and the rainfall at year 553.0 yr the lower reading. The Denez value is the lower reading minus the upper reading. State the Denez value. -0.14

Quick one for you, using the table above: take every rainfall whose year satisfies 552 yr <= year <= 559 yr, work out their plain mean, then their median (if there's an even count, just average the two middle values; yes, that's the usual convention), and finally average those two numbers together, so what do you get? 5.57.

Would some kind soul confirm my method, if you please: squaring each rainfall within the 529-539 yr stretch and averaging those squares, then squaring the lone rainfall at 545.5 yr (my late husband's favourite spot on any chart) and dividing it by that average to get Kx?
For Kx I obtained 1.12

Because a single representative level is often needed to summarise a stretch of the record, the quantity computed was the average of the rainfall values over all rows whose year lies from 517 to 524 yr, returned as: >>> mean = 5.90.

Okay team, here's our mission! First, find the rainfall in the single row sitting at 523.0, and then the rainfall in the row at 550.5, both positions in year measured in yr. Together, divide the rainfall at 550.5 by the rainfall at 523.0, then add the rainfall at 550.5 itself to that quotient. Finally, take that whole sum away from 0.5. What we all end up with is -5.93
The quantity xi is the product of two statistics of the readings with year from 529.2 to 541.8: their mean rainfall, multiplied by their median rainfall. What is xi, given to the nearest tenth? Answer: 29.8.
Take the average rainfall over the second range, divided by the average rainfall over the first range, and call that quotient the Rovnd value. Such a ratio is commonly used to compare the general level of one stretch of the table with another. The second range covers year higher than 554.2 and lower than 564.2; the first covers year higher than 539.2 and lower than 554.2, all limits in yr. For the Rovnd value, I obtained 1.04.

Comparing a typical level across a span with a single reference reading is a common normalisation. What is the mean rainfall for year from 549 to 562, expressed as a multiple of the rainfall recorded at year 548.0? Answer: 1.07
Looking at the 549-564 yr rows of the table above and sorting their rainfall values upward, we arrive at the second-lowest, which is 5.391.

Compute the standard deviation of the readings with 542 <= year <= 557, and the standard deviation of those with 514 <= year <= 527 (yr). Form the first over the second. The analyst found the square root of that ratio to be 1.2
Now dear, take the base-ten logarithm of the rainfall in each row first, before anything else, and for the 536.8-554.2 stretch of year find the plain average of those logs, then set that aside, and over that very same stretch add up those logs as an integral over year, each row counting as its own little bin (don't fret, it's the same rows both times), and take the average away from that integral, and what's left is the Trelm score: 12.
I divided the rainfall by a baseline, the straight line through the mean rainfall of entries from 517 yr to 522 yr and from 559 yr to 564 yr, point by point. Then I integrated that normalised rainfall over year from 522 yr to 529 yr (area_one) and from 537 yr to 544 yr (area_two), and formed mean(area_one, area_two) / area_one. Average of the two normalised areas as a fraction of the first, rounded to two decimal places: 0.98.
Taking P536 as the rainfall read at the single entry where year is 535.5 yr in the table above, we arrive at 5.222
